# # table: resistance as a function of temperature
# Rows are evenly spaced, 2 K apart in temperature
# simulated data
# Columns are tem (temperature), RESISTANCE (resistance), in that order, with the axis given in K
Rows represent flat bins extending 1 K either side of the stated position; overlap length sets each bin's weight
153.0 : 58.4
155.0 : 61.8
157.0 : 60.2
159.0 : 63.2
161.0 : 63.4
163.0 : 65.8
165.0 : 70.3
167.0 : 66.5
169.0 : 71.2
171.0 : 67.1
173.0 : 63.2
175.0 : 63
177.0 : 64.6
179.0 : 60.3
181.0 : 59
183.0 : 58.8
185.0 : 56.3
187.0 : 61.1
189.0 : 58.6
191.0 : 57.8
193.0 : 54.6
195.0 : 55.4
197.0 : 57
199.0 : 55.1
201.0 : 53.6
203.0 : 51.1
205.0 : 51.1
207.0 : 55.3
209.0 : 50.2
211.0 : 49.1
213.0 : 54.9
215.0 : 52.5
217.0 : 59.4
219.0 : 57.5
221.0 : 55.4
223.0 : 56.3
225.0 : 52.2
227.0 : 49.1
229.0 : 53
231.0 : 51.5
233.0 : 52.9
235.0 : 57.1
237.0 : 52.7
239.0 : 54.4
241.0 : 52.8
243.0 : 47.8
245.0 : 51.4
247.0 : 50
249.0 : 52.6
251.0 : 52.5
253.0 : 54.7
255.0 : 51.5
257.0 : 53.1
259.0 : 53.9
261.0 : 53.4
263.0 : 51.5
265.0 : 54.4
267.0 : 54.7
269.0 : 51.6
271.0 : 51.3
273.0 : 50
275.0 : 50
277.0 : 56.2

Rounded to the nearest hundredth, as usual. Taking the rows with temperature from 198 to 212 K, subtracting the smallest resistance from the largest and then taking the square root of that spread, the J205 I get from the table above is 2.49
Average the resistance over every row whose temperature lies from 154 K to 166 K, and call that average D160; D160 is 64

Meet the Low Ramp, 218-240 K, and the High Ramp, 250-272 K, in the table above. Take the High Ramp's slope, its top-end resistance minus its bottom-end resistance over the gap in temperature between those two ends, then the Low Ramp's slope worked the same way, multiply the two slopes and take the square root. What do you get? 0.096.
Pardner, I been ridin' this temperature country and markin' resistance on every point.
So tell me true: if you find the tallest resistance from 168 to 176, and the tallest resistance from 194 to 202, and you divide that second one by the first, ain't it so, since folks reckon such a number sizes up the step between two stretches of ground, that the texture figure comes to 0.80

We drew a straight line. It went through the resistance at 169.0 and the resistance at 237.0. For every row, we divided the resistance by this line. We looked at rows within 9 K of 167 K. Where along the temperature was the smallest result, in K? 159.0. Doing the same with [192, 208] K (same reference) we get 203.0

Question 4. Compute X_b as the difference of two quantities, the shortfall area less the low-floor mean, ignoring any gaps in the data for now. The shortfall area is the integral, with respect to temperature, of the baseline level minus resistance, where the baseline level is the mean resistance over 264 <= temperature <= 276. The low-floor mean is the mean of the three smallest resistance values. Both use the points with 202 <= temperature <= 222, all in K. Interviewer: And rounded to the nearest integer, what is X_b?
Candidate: -83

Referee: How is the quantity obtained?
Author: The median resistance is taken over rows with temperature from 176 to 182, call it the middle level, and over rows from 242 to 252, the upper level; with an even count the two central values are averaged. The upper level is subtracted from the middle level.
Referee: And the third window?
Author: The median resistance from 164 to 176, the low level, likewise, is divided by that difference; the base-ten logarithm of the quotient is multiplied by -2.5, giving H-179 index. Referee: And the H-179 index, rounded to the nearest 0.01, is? -2.19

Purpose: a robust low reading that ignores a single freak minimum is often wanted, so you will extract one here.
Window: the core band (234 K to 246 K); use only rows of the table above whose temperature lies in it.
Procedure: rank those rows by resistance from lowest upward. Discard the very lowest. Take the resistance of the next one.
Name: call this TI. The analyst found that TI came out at 51.4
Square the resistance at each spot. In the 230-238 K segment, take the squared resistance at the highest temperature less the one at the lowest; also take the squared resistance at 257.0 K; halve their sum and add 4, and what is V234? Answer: 1476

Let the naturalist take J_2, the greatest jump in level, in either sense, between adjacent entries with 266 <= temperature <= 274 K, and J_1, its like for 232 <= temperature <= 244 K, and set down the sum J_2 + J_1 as 8.1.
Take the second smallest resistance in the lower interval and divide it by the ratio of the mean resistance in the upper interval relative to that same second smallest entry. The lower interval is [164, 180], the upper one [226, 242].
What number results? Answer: 75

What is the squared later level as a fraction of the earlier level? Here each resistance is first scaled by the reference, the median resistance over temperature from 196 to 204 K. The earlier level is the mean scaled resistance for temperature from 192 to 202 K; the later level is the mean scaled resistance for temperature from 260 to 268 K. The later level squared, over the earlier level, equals 0.96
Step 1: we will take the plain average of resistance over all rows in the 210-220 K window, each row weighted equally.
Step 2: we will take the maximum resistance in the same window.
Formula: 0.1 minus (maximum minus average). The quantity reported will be -4.6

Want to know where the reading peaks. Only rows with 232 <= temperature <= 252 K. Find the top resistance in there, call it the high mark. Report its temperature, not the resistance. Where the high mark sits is 235.0 K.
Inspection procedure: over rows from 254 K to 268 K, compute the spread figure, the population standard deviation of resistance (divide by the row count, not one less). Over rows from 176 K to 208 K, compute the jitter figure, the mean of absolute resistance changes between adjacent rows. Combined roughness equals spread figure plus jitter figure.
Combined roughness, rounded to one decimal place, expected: 3.3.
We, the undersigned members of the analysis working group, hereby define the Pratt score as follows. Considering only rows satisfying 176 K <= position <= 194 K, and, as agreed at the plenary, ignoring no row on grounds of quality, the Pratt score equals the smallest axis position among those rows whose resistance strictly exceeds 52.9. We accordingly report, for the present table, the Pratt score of 177.0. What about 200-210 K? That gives 201.0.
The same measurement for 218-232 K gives 219.0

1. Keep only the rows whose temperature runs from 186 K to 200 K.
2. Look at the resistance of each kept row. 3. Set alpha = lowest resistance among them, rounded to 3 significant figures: 54.6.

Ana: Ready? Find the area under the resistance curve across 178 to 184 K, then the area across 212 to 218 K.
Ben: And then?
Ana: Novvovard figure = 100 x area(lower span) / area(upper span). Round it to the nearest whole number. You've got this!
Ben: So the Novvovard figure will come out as 107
